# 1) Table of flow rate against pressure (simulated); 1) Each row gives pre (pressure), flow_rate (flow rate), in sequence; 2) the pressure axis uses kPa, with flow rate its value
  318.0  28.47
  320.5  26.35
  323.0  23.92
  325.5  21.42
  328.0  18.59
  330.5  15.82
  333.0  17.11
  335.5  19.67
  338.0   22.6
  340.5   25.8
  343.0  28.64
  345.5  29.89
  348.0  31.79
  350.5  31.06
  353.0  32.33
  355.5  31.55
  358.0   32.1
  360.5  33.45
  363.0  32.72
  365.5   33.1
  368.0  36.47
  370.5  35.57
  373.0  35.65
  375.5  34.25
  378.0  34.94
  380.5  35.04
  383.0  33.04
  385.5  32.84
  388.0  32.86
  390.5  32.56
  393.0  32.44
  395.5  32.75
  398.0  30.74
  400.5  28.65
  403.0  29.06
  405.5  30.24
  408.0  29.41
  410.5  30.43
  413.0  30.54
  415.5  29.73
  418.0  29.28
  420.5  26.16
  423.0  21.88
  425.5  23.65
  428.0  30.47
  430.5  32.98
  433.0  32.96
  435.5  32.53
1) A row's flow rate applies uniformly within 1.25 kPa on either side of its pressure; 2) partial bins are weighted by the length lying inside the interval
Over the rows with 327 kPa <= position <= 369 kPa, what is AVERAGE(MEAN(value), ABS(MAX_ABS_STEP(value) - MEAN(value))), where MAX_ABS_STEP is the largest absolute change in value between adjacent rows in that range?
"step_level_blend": 26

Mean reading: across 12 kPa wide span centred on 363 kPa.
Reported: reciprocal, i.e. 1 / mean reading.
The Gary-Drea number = 0.0298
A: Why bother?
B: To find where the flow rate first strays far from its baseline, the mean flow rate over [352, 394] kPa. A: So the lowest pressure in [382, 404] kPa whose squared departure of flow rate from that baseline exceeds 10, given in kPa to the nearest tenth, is 400.5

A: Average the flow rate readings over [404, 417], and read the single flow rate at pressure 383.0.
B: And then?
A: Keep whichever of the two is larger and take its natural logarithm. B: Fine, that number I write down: 3.50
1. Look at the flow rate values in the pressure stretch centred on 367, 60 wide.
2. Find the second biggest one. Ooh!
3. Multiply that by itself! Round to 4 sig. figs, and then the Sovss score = 1271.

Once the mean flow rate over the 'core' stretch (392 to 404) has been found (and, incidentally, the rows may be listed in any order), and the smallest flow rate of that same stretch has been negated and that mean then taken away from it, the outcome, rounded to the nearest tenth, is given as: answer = -59.4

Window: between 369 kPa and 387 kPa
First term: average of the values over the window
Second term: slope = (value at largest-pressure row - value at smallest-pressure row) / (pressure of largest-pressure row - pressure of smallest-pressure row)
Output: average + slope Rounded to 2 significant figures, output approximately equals 34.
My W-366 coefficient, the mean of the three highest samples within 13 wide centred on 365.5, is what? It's 35.2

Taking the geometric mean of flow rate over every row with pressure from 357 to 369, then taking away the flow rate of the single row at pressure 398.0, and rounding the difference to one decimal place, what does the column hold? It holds 2.8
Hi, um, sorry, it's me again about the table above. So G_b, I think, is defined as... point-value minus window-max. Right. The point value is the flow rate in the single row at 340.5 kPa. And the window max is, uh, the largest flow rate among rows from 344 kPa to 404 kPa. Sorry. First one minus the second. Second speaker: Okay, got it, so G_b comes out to -11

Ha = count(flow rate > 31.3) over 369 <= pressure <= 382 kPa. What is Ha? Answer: 5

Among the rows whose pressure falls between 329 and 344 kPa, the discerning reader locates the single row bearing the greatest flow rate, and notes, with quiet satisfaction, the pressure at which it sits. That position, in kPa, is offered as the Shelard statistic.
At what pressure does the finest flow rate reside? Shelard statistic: 343.0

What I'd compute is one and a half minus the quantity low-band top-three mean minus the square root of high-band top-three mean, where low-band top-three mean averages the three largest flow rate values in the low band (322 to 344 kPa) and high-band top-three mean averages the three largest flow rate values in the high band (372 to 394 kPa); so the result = -19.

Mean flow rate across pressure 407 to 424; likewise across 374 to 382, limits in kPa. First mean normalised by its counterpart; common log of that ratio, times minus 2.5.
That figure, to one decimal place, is 0.2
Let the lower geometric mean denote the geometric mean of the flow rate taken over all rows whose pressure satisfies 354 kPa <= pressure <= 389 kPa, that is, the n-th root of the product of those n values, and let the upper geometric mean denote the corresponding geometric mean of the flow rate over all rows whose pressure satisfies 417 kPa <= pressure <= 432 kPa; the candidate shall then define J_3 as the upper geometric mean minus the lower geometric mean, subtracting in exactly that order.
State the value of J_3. -7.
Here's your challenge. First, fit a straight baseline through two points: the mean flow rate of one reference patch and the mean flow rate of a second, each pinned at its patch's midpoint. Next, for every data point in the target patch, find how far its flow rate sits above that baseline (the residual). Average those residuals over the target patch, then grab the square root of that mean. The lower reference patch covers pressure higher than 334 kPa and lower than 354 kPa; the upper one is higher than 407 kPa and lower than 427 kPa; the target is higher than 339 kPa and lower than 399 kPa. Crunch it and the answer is 2.2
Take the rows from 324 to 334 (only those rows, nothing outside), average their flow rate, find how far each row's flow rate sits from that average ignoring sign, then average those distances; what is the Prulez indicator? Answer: 1.8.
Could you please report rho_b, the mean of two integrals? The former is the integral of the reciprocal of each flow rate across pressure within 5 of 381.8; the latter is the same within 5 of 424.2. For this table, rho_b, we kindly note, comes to 0.346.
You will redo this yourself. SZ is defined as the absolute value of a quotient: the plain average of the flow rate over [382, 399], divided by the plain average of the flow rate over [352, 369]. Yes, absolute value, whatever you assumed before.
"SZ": 0.98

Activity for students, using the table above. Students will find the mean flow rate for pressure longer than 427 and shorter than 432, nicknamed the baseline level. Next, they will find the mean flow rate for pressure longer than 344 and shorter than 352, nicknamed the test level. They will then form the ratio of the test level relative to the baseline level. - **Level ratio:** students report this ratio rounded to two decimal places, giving 0.97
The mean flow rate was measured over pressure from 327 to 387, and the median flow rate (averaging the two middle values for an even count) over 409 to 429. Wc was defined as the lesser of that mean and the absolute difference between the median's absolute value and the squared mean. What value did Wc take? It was 29.8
